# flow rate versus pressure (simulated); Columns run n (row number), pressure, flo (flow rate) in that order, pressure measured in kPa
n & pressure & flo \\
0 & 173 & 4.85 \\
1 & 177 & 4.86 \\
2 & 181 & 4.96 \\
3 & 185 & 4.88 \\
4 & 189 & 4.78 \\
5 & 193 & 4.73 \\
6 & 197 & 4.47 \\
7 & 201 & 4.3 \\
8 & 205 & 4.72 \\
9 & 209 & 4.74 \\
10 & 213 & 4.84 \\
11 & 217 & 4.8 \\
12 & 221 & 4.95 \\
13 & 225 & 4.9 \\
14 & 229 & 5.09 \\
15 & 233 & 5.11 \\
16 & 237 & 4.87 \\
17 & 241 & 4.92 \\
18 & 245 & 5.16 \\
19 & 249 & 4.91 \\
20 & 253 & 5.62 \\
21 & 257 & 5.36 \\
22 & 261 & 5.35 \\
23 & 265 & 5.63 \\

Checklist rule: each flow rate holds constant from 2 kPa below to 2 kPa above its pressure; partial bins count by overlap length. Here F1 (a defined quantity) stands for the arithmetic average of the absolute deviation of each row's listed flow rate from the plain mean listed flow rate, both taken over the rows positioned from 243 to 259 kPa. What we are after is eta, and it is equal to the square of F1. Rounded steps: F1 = 0.23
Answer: 0.052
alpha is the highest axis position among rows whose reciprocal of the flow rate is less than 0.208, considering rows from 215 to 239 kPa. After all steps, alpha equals 237 kPa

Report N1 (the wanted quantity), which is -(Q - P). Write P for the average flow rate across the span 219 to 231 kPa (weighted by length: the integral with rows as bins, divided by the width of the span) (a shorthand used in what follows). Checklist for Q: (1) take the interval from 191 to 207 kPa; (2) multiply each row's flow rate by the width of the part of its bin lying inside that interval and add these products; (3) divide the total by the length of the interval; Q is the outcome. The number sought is 0.4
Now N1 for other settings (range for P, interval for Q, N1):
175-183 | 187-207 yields 0.3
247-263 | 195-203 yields 0.9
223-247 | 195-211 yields 0.5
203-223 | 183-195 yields 0.0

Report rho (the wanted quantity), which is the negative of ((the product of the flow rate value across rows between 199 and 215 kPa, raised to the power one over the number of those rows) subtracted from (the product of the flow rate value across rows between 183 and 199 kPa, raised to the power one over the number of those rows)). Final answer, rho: -0.07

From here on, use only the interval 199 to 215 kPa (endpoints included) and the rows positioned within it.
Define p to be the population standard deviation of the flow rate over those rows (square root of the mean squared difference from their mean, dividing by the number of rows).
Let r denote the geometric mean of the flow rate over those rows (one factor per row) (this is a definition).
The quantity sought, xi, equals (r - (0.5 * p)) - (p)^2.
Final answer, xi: 4.5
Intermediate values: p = 0.207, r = 4.65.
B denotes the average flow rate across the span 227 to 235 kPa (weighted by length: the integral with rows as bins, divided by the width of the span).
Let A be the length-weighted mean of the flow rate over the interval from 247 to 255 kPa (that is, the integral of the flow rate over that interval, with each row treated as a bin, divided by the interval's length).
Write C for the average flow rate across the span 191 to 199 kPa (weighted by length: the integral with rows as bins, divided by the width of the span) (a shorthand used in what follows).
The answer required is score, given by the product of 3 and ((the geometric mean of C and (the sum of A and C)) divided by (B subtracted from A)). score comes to 122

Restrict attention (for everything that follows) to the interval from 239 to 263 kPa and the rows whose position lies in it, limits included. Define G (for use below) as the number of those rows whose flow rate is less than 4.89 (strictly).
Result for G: 0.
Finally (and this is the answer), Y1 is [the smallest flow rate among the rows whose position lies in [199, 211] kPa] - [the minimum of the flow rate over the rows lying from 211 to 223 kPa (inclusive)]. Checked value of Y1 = -0.50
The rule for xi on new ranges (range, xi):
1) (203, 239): 4.8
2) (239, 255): 4.9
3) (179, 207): 4.5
